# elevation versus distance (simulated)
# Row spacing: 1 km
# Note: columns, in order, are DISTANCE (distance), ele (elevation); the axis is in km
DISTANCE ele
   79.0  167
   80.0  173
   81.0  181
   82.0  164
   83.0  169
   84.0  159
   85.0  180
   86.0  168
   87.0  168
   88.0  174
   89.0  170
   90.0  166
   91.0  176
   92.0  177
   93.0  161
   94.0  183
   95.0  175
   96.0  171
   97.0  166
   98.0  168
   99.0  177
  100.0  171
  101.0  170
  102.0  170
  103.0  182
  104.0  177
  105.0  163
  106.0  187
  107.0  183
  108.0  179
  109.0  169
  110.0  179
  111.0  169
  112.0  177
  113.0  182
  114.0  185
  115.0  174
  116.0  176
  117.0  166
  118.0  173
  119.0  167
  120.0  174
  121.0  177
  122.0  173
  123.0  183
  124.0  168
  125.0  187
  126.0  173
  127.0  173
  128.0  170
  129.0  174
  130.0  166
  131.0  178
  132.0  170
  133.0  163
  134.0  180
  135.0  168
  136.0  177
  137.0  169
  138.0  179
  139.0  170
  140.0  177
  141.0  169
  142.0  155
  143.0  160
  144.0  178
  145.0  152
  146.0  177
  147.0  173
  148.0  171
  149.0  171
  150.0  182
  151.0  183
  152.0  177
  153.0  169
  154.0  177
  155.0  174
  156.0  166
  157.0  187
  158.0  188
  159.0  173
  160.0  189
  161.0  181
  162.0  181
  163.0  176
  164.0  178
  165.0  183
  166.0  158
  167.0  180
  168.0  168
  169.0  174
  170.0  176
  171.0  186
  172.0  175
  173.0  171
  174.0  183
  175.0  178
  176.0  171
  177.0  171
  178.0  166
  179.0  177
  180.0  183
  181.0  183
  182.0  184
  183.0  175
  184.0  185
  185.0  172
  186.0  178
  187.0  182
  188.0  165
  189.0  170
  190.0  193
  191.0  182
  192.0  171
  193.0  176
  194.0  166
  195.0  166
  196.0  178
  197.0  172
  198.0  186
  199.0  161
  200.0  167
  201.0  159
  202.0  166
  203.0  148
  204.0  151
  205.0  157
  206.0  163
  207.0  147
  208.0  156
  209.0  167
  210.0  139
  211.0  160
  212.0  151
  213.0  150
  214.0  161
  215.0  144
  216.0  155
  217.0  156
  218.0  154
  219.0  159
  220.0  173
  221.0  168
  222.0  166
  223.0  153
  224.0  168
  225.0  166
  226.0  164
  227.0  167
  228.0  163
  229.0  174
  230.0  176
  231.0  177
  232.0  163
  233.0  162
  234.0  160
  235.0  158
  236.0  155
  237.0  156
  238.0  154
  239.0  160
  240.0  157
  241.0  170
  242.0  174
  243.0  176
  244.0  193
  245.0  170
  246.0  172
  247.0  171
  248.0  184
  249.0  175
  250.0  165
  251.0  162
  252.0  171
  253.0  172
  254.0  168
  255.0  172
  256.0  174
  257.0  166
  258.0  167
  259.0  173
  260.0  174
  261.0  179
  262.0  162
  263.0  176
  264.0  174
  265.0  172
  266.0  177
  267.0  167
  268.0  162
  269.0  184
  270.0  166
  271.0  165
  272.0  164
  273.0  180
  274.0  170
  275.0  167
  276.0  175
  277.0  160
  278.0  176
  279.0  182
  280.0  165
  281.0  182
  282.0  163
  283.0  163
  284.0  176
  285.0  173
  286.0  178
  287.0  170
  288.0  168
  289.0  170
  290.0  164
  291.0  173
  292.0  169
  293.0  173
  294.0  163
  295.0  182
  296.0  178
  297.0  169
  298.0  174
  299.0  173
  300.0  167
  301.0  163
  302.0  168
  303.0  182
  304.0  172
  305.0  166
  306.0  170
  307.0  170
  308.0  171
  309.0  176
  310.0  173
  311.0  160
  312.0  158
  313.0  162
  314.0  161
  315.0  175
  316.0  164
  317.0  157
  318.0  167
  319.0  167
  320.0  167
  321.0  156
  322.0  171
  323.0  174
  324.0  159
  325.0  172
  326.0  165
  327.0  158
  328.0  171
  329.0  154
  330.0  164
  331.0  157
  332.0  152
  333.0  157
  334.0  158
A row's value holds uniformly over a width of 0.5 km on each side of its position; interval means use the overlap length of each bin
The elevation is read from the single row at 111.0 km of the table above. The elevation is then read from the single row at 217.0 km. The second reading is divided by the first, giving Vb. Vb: 0.92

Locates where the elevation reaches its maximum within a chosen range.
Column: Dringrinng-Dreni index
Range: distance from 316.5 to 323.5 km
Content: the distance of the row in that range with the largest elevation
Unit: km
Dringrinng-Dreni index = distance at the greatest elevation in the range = 323.0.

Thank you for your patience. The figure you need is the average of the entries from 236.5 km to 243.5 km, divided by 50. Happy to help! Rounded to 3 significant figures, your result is 3.28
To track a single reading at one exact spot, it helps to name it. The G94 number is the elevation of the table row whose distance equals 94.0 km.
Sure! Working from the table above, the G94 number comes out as 183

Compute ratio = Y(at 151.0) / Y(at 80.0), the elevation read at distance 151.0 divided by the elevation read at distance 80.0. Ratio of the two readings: 1.06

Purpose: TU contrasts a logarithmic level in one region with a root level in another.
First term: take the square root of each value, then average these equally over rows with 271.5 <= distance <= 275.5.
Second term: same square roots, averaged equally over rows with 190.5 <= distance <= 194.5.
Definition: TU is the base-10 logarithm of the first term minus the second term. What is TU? -12.06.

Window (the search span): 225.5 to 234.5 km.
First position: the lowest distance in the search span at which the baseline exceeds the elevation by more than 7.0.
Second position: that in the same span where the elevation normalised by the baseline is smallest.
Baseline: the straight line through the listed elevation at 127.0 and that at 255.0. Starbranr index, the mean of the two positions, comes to 230 km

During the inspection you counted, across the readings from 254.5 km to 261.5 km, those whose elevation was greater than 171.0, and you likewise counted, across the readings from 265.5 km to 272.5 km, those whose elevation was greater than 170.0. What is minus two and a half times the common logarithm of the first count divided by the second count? -1.0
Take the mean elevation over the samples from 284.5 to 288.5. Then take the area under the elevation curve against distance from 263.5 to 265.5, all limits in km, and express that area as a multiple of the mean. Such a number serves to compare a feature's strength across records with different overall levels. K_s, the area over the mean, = 2.01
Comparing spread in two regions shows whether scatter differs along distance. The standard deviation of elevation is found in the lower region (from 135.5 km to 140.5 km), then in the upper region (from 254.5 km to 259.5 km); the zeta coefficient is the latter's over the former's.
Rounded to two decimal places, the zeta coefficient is 0.80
